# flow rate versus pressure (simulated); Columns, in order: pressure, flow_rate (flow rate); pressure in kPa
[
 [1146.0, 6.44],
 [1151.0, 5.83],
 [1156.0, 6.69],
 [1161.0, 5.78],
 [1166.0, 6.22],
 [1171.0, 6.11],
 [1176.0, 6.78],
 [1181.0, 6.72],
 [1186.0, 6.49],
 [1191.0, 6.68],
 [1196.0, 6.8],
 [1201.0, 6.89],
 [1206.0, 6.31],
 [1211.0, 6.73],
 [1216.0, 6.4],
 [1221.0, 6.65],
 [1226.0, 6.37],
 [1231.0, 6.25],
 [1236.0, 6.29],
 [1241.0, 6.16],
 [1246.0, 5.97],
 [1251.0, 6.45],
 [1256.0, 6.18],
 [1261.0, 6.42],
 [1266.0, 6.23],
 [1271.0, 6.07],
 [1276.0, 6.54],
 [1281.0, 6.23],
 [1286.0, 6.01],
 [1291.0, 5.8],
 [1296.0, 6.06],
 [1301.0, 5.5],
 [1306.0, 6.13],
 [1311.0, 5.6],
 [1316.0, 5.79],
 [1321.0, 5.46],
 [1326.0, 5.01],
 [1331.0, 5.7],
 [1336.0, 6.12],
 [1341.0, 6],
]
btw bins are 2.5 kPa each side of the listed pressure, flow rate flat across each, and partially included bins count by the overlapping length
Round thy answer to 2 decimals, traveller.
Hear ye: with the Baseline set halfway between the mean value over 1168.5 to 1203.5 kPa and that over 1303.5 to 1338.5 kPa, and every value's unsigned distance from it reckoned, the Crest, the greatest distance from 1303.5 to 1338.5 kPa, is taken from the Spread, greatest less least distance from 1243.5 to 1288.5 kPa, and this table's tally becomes -0.79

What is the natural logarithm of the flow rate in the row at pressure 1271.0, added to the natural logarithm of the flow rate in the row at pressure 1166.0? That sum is 3.63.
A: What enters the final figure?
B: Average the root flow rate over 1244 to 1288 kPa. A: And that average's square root 1.58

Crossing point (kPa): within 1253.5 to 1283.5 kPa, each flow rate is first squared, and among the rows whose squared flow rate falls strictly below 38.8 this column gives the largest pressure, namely 1271.0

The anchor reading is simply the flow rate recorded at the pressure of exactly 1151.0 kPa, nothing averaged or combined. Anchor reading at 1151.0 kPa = 5.83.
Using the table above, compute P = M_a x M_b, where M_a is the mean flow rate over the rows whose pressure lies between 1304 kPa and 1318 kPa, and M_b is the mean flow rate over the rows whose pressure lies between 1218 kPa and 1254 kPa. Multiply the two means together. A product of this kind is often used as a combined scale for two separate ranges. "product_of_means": 37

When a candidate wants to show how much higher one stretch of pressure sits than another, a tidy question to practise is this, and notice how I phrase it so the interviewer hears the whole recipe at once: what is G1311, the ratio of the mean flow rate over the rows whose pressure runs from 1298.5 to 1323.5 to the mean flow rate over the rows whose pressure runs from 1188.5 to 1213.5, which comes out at 0.85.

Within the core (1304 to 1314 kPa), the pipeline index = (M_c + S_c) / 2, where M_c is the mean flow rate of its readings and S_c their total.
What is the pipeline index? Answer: 8.8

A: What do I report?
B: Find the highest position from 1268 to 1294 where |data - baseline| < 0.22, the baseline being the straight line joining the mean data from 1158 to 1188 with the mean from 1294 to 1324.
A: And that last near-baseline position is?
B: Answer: 1291.0 kPa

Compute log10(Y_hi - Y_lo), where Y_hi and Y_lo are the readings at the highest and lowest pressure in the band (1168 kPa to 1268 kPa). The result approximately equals -0.92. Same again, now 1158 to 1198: 0.01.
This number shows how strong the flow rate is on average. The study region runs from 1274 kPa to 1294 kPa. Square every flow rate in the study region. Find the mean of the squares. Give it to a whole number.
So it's 38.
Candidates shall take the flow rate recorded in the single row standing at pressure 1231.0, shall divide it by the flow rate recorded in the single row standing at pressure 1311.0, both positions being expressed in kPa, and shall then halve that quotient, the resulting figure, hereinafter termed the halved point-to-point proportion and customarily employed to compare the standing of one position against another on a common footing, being 0.558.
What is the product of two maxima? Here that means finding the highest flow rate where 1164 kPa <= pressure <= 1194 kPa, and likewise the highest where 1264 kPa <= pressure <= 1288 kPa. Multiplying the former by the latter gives 44.3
